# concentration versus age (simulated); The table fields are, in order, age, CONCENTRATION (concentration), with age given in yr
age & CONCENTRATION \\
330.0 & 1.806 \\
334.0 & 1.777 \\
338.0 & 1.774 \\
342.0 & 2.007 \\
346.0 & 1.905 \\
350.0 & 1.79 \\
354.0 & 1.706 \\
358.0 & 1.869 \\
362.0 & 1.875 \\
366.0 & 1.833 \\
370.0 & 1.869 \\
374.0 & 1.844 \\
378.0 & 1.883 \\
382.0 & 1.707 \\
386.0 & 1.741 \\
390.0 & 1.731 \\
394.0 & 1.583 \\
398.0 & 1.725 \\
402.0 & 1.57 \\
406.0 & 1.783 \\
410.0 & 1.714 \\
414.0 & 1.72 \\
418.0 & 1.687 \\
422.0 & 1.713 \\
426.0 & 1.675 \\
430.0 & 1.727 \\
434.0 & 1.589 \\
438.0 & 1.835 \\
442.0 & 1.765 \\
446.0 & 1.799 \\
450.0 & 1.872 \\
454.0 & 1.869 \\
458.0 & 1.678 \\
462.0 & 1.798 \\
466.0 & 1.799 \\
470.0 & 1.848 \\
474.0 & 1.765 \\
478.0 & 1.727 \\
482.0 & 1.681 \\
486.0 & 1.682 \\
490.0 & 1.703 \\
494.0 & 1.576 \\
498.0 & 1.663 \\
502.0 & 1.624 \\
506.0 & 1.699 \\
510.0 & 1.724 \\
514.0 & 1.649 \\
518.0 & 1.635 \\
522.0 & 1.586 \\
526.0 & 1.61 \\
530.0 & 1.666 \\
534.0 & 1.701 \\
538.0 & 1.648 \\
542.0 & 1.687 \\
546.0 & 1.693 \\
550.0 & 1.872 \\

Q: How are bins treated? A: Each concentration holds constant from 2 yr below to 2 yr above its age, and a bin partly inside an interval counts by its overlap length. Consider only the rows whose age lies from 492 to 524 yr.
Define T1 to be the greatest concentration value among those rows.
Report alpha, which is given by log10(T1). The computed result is 0.237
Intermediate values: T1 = 1.724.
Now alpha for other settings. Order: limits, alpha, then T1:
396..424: 0.251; 1.783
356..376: 0.273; 1.875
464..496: 0.267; 1.848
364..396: 0.275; 1.883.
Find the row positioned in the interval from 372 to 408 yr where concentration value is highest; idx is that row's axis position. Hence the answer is 378.0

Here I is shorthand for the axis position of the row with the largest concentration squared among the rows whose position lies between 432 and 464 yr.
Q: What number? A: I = 450.0 yr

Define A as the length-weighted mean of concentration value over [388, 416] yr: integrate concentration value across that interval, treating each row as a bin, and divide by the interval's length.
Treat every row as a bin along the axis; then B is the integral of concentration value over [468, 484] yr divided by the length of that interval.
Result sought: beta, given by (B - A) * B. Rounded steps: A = 1.69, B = 1.76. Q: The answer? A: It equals 0.12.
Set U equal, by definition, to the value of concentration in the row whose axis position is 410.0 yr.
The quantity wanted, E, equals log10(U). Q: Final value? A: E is 0.234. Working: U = 1.714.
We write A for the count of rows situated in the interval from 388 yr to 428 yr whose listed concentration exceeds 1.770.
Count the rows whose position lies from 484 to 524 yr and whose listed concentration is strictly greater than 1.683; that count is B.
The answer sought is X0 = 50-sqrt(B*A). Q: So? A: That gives 48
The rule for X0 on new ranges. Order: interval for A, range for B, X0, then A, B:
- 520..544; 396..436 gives 50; 0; 7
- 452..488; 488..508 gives 47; 4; 2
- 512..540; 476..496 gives 50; 0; 2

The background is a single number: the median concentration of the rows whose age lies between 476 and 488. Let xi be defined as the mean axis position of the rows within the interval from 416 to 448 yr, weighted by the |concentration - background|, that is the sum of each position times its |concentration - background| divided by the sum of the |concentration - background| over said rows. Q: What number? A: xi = 437.7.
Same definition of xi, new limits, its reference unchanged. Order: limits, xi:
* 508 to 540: 522.6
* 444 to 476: 459.1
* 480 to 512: 499.0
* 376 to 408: 391.2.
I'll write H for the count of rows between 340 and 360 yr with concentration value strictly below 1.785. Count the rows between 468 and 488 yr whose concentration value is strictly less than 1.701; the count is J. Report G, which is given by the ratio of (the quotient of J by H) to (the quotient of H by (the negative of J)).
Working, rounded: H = 1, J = 2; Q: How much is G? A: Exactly -4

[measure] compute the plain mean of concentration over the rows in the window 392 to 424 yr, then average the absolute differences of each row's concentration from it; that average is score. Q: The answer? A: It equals 0.055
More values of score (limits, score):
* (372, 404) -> 0.077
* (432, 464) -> 0.074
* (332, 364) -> 0.076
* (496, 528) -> 0.035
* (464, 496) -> 0.062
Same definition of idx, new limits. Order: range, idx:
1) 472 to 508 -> 474.0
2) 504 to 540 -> 510.0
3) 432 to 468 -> 450.0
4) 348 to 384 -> 378.0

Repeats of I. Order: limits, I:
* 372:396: 378.0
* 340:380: 342.0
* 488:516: 510.0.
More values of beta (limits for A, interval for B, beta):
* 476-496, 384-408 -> 0.03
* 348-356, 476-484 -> -0.07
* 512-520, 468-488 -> 0.17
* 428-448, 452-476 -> 0.09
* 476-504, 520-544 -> -0.03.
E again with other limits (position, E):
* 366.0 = 0.263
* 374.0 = 0.266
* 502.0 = 0.211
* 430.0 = 0.237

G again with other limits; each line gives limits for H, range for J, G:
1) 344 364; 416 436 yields -9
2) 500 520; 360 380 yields 0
